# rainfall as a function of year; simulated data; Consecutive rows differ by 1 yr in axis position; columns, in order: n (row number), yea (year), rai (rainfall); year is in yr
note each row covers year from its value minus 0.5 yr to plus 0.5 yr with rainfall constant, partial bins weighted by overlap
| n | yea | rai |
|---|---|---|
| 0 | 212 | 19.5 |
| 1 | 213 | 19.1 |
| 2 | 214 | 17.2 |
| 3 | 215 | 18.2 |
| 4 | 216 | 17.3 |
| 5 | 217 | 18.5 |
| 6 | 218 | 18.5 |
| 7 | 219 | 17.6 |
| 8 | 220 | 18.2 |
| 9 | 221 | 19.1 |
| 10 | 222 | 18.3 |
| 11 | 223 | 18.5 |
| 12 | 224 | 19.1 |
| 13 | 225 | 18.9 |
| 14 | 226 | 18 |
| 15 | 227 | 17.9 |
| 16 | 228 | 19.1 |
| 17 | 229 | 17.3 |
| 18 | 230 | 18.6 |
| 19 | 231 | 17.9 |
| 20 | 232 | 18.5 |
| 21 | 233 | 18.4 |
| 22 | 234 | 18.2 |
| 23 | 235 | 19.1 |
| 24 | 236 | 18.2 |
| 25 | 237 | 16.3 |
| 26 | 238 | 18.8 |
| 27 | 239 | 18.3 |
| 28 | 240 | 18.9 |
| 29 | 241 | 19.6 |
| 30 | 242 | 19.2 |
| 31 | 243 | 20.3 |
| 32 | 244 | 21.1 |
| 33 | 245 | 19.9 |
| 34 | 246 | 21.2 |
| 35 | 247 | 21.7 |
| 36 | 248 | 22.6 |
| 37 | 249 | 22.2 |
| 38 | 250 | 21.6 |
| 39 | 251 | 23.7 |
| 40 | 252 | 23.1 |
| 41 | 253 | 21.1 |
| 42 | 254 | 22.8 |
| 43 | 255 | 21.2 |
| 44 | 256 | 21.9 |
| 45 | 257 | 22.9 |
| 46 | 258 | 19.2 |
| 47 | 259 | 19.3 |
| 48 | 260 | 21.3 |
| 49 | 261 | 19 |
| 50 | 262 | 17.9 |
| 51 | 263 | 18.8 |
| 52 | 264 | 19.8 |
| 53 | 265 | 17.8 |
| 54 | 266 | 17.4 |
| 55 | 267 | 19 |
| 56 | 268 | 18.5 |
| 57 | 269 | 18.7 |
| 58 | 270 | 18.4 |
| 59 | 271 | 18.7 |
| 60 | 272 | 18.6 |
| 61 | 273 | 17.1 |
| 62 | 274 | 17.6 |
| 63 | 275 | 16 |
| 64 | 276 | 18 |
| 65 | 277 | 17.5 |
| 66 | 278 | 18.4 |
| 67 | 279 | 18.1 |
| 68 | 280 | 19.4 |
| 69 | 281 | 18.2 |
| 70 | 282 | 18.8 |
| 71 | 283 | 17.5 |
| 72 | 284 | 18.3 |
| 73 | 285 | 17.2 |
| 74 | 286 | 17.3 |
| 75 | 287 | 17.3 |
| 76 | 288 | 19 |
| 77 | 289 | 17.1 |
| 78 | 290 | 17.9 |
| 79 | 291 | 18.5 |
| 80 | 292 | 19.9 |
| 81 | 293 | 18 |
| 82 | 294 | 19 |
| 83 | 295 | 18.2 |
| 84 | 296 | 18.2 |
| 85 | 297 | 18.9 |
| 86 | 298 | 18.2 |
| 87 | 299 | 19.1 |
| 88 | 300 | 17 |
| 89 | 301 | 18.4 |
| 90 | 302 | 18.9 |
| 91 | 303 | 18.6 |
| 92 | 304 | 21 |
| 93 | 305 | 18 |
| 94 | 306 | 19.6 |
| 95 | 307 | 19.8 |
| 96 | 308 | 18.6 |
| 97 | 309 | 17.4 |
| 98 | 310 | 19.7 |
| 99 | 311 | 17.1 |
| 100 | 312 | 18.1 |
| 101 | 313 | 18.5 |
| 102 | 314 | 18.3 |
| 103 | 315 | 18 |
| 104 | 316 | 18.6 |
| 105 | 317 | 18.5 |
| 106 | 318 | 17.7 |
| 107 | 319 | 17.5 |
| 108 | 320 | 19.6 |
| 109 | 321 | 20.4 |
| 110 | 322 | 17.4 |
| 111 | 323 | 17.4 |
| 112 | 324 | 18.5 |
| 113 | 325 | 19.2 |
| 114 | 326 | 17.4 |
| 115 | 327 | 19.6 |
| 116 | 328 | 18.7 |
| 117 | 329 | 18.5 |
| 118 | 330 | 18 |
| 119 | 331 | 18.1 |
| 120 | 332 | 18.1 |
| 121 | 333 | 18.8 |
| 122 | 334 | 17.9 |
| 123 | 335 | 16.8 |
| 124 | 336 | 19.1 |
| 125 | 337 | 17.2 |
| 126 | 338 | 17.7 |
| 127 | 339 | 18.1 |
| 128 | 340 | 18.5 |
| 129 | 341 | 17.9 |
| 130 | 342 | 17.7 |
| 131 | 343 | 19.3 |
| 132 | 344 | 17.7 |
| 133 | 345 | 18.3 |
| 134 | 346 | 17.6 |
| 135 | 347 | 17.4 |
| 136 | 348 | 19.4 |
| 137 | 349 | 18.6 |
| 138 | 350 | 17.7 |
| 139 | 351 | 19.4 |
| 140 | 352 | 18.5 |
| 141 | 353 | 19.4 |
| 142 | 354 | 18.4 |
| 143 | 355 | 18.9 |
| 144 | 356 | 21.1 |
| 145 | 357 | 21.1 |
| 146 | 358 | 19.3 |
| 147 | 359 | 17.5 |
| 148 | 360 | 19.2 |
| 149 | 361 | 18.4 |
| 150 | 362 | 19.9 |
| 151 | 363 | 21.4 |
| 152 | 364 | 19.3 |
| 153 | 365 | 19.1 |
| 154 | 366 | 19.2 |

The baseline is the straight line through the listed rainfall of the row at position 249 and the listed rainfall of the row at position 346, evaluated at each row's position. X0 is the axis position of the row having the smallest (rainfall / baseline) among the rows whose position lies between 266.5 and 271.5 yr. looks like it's 270 yr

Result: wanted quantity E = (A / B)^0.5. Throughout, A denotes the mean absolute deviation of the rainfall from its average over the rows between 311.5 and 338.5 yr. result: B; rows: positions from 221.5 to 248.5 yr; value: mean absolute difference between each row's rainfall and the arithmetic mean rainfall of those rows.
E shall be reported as 0.8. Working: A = 0.64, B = 1.00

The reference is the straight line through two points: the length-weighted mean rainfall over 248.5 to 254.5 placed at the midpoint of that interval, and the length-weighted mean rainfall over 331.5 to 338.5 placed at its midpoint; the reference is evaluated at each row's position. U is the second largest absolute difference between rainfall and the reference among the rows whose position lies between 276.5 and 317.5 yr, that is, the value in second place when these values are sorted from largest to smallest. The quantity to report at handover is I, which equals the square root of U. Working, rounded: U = 3.4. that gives 1.85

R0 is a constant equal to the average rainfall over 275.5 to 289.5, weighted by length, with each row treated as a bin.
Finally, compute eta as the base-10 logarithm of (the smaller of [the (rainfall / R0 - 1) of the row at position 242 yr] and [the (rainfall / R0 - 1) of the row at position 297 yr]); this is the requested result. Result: -1.30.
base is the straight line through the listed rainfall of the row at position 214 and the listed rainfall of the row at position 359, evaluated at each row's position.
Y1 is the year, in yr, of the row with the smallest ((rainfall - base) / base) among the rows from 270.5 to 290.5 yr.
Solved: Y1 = 275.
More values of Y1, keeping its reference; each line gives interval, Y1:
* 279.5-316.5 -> 300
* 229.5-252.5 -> 237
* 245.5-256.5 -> 253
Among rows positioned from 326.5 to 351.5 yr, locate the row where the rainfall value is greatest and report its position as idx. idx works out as 327 yr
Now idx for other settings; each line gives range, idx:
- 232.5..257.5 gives 251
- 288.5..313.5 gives 304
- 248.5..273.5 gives 251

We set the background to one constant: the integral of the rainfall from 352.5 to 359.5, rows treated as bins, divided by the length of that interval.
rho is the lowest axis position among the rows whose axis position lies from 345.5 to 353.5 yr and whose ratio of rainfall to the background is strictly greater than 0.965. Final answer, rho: 348 yr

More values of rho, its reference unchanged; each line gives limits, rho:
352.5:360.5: 353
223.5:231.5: 224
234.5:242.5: 235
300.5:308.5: 302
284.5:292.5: 288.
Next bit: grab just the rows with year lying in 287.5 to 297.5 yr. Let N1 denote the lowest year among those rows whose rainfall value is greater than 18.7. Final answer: 288 yr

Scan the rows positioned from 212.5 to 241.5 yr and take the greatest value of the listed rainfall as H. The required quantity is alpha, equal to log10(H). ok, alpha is 1.29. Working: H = 19.6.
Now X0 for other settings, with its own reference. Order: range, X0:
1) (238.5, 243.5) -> 239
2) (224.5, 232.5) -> 229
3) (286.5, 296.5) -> 289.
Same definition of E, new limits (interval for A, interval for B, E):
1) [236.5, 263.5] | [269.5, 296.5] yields 1.6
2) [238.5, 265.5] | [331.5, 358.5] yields 1.4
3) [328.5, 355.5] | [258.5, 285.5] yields 0.9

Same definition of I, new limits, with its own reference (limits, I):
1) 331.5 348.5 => 1.34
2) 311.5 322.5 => 1.14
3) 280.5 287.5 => 1.81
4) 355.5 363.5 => 2.08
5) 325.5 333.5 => 1.01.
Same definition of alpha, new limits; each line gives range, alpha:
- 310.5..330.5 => 1.31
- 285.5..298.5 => 1.30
